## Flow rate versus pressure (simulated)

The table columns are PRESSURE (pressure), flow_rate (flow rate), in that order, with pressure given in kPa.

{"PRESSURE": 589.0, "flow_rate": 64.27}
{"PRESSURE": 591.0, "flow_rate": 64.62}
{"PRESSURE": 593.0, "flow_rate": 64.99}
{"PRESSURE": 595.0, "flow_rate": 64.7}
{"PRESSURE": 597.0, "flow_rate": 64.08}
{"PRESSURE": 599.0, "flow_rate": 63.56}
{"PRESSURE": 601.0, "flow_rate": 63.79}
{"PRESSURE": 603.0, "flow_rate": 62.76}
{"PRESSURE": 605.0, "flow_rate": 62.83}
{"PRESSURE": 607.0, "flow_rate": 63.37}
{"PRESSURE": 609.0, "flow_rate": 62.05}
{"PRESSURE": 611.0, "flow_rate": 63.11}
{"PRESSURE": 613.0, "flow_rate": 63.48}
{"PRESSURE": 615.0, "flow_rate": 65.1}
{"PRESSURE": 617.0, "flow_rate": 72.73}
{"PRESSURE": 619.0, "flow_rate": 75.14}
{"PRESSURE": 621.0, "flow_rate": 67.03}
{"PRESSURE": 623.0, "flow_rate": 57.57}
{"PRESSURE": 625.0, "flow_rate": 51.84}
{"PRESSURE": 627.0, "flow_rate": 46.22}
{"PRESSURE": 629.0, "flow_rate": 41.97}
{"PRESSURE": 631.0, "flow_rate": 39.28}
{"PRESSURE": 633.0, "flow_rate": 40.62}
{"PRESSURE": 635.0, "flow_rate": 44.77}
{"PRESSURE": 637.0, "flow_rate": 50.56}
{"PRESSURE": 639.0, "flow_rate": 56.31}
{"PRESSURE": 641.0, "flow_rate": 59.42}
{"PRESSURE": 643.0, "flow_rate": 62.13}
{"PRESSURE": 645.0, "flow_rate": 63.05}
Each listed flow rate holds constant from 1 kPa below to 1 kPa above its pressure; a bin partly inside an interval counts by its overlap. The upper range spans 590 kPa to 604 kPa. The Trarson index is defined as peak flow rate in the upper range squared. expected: 4224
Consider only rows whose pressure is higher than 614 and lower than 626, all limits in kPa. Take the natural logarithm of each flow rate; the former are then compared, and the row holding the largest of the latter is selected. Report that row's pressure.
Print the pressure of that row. 619.0 kPa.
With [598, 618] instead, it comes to 617.0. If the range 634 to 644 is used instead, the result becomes 643.0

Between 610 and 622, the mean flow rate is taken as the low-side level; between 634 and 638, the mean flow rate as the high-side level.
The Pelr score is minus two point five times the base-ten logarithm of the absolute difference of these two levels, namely -3.26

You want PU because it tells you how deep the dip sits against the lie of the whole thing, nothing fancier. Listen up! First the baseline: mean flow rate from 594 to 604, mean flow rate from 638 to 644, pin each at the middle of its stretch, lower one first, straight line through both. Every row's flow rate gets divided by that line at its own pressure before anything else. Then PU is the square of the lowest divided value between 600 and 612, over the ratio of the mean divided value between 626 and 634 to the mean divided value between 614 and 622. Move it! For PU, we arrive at 1.6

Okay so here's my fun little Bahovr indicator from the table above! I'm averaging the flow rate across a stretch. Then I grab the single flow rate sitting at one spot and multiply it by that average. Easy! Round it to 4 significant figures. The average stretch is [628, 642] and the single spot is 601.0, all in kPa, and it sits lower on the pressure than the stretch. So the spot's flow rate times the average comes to 3034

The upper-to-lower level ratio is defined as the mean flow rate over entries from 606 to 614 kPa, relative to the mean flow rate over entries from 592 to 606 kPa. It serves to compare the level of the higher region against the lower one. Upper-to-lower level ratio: 0.99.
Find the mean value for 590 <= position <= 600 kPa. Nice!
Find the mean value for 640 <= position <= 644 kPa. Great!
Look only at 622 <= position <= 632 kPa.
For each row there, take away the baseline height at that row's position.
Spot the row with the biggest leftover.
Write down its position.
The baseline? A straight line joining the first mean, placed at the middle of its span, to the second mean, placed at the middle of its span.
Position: 623.0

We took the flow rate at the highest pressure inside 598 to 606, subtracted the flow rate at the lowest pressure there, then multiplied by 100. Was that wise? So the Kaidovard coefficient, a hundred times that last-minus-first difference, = -73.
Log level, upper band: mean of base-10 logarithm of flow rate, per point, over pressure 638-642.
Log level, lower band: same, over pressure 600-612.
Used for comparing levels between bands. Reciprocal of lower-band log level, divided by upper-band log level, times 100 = 31.5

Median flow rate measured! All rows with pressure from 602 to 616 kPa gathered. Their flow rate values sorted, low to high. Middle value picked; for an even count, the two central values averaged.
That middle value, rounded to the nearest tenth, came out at 63.1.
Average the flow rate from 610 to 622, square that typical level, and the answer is 4592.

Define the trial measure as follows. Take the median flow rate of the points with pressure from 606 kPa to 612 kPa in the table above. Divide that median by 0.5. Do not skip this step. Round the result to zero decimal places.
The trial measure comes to 126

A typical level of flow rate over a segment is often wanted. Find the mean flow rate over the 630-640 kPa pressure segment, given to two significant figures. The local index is 46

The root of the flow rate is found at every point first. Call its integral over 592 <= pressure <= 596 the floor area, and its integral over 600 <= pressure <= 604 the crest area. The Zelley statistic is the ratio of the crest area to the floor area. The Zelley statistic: 0.99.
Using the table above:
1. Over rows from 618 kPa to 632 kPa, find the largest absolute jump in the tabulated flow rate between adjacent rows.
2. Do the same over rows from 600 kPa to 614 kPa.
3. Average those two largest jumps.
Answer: 5.4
